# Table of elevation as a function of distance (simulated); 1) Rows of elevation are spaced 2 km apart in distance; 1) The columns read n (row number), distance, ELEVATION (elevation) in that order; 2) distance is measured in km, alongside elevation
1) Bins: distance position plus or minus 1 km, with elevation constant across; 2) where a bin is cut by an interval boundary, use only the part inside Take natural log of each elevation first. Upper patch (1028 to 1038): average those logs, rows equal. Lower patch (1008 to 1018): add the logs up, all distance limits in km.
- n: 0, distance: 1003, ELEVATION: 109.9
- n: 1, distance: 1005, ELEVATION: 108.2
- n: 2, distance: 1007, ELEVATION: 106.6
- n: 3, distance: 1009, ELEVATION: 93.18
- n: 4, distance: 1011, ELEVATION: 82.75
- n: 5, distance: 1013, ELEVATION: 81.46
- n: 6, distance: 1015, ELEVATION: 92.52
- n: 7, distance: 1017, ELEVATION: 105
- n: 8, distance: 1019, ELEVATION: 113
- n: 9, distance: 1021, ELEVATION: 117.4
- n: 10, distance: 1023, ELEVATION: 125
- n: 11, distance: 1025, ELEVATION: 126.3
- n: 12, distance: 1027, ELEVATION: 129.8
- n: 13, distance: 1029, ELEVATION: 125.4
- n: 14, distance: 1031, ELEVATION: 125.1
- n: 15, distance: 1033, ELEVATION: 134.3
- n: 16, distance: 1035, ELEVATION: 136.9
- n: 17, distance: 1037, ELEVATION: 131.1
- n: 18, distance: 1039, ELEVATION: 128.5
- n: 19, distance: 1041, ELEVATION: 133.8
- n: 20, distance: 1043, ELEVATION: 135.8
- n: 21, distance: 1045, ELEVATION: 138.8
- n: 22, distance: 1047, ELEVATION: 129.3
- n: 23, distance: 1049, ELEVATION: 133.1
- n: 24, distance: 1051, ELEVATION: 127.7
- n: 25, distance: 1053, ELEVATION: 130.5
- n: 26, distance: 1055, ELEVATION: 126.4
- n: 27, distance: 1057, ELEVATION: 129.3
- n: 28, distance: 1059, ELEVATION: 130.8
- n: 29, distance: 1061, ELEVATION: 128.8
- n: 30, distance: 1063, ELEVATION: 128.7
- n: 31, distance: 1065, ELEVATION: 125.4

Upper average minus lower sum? -17.7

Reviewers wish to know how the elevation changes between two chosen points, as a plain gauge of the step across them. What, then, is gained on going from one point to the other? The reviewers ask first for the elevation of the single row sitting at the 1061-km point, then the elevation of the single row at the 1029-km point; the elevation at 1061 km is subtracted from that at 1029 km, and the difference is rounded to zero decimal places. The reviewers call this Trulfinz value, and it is -3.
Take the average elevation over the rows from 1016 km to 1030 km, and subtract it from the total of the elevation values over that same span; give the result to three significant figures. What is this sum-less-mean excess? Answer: 722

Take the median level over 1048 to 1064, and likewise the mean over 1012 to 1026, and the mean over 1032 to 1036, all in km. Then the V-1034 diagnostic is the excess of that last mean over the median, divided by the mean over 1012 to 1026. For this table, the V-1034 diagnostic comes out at 0.060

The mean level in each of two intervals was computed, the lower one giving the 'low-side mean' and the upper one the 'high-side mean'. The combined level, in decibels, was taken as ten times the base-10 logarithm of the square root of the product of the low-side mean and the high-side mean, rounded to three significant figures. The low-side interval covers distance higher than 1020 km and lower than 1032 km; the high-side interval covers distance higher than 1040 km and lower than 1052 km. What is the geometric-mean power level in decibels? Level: 21.1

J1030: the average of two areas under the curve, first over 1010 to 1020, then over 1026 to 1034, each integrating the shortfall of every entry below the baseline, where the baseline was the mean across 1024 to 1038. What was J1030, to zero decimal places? 179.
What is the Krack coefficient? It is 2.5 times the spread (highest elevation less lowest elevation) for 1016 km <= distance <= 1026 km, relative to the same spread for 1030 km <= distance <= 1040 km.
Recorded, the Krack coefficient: 4.5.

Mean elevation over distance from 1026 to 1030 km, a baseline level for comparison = 128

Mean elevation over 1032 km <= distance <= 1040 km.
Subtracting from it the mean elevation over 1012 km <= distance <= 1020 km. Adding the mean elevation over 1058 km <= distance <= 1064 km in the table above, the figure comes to 164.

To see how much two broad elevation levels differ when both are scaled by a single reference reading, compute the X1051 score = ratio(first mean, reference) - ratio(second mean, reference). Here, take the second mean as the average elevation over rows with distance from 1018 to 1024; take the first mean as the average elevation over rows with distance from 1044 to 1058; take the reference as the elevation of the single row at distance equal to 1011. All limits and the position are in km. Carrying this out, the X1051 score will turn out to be 0.15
